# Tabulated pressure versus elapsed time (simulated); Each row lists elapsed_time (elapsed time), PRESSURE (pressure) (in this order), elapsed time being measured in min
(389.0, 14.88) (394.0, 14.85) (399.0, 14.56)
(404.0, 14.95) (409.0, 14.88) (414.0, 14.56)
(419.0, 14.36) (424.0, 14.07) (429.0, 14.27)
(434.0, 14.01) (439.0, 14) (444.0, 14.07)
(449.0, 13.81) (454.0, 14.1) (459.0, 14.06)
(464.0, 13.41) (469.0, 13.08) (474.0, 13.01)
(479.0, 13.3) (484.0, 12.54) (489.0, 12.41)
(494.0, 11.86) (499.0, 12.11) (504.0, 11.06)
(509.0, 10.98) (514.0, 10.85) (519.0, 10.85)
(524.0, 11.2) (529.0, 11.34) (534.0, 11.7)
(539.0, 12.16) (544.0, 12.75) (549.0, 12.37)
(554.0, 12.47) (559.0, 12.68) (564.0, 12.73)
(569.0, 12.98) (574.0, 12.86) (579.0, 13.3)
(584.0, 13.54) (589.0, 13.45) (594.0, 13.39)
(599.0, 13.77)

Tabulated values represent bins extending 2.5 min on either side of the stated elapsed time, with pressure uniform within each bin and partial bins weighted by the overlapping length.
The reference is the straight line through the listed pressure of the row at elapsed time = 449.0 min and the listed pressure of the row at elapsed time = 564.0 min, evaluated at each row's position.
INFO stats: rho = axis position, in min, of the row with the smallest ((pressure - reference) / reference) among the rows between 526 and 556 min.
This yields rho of 529.0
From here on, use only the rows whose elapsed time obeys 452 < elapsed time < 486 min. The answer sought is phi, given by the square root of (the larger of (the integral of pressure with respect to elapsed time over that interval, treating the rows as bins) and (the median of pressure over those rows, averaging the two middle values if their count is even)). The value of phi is 21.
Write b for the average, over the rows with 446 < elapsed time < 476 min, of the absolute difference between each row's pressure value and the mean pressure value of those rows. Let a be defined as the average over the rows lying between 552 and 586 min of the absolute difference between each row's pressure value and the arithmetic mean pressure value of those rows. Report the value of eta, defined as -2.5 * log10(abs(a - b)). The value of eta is 2.3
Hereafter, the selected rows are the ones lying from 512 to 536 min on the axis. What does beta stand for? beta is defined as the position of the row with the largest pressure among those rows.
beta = 534.0 min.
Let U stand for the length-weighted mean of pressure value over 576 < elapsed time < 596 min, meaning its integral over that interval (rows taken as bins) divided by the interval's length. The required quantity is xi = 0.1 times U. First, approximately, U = 13.4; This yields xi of 1.34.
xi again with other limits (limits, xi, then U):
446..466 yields 1.39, 13.9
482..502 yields 1.22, 12.2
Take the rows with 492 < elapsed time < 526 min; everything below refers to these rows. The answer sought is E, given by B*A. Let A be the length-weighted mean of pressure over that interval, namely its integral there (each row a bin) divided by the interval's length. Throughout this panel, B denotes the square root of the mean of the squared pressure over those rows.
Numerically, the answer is 127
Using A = 11.3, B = 11.3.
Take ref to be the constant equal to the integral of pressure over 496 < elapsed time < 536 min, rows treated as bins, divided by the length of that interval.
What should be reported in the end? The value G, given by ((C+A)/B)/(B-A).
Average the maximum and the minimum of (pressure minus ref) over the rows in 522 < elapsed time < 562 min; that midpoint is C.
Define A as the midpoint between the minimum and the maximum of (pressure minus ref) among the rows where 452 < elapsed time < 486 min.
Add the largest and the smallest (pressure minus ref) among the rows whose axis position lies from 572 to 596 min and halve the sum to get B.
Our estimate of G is -11.9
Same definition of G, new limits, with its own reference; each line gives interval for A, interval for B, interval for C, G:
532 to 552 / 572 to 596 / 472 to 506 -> 1.0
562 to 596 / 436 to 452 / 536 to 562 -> 1.4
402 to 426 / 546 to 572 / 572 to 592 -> -2.0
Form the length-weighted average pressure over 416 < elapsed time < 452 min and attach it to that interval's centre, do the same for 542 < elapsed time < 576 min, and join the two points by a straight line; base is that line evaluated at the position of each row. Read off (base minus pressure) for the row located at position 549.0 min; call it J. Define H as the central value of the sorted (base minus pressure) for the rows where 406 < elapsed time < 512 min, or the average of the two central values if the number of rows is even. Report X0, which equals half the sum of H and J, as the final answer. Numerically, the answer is 0.3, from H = 0.13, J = 0.4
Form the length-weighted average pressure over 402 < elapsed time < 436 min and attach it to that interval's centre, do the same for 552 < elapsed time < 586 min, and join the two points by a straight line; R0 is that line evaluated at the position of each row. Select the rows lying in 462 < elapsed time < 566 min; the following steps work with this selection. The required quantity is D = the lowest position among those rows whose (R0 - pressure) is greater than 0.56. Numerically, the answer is 464.0 min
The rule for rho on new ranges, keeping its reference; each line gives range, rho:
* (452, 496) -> 494.0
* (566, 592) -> 574.0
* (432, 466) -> 464.0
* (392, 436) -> 424.0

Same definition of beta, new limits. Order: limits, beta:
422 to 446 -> 429.0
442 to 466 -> 454.0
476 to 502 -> 479.0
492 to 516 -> 499.0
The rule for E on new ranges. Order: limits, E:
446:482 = 183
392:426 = 213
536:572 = 158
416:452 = 198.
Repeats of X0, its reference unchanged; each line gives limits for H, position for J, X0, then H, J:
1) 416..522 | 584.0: -0.4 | 0.34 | -1.1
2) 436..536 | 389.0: 0.4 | 1.03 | -0.3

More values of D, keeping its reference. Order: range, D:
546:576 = 549.0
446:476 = 464.0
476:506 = 484.0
